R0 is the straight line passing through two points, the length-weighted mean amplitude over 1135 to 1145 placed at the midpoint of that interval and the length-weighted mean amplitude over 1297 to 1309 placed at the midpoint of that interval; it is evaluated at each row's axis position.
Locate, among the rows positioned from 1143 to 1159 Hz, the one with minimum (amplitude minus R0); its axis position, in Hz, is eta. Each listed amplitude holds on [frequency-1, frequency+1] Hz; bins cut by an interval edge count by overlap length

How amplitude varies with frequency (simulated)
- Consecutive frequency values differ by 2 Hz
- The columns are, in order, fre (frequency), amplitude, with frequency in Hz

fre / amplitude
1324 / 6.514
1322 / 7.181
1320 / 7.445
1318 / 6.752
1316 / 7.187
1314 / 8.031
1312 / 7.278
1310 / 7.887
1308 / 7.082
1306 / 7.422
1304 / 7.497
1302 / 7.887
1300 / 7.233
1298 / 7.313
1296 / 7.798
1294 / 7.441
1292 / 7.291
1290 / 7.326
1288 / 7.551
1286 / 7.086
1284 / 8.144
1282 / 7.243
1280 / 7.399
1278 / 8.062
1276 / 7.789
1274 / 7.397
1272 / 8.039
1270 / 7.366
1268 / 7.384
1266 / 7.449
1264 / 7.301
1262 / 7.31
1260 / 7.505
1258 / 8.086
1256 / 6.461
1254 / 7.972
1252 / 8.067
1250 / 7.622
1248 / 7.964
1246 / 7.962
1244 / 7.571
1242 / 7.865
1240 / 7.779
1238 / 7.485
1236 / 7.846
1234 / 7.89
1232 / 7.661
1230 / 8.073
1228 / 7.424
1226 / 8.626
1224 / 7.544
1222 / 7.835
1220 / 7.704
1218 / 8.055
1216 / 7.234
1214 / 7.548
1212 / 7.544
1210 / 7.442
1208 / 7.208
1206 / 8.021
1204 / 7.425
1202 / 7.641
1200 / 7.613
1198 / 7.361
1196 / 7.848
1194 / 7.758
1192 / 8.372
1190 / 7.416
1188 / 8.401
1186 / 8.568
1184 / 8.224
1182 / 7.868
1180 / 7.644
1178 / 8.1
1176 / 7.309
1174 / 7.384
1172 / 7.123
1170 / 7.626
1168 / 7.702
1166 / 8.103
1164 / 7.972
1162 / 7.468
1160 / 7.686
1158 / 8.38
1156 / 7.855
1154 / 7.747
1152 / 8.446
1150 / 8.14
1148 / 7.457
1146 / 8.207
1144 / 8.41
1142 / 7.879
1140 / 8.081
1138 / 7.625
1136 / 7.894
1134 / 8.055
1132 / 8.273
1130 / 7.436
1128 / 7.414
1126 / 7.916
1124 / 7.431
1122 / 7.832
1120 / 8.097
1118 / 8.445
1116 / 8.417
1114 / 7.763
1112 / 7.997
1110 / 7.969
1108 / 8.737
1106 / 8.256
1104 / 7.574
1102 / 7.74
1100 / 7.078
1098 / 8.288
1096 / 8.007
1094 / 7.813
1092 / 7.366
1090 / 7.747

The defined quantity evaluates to 1148 Hz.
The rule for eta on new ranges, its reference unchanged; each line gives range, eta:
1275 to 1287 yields 1286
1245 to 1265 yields 1256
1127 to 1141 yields 1128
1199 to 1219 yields 1208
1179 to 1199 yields 1198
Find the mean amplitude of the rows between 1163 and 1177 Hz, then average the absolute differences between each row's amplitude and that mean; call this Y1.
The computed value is 0.28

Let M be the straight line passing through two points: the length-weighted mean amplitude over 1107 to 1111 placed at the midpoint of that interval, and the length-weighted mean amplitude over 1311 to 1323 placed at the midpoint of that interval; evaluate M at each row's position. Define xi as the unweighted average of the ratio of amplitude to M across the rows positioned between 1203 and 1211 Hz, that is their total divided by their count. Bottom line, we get 0.96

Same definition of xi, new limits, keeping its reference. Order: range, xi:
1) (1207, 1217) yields 0.94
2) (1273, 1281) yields 1.02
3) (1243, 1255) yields 1.03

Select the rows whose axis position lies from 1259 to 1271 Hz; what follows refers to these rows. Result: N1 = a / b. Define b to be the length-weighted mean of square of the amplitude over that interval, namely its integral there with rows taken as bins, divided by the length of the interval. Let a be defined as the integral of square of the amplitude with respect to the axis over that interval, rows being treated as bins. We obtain 12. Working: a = 655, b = 54.6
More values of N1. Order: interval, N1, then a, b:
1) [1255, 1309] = 54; 3025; 56.0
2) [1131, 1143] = 12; 762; 63.5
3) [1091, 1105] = 14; 831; 59.4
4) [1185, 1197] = 12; 782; 65.1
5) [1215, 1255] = 40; 2443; 61.1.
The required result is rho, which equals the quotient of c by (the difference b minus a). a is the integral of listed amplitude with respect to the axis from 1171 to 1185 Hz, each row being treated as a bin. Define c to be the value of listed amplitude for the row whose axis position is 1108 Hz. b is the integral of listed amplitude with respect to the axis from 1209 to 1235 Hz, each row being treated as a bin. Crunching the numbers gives 0.09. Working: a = 107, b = 201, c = 8.737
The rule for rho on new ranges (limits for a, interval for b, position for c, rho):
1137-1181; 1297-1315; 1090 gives -0.04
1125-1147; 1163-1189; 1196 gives 0.26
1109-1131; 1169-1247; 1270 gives 0.02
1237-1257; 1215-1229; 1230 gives -0.18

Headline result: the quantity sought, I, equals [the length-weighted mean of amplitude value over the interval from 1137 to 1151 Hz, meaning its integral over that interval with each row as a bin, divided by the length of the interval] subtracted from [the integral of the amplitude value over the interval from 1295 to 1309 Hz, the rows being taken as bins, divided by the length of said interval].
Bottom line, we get -0.5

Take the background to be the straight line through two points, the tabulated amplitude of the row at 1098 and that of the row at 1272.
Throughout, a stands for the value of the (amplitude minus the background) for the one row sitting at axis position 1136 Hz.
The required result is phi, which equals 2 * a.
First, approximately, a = -0.3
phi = -0.7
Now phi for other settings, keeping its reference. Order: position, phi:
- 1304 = -1.0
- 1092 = -1.9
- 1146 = 0.0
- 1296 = -0.4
